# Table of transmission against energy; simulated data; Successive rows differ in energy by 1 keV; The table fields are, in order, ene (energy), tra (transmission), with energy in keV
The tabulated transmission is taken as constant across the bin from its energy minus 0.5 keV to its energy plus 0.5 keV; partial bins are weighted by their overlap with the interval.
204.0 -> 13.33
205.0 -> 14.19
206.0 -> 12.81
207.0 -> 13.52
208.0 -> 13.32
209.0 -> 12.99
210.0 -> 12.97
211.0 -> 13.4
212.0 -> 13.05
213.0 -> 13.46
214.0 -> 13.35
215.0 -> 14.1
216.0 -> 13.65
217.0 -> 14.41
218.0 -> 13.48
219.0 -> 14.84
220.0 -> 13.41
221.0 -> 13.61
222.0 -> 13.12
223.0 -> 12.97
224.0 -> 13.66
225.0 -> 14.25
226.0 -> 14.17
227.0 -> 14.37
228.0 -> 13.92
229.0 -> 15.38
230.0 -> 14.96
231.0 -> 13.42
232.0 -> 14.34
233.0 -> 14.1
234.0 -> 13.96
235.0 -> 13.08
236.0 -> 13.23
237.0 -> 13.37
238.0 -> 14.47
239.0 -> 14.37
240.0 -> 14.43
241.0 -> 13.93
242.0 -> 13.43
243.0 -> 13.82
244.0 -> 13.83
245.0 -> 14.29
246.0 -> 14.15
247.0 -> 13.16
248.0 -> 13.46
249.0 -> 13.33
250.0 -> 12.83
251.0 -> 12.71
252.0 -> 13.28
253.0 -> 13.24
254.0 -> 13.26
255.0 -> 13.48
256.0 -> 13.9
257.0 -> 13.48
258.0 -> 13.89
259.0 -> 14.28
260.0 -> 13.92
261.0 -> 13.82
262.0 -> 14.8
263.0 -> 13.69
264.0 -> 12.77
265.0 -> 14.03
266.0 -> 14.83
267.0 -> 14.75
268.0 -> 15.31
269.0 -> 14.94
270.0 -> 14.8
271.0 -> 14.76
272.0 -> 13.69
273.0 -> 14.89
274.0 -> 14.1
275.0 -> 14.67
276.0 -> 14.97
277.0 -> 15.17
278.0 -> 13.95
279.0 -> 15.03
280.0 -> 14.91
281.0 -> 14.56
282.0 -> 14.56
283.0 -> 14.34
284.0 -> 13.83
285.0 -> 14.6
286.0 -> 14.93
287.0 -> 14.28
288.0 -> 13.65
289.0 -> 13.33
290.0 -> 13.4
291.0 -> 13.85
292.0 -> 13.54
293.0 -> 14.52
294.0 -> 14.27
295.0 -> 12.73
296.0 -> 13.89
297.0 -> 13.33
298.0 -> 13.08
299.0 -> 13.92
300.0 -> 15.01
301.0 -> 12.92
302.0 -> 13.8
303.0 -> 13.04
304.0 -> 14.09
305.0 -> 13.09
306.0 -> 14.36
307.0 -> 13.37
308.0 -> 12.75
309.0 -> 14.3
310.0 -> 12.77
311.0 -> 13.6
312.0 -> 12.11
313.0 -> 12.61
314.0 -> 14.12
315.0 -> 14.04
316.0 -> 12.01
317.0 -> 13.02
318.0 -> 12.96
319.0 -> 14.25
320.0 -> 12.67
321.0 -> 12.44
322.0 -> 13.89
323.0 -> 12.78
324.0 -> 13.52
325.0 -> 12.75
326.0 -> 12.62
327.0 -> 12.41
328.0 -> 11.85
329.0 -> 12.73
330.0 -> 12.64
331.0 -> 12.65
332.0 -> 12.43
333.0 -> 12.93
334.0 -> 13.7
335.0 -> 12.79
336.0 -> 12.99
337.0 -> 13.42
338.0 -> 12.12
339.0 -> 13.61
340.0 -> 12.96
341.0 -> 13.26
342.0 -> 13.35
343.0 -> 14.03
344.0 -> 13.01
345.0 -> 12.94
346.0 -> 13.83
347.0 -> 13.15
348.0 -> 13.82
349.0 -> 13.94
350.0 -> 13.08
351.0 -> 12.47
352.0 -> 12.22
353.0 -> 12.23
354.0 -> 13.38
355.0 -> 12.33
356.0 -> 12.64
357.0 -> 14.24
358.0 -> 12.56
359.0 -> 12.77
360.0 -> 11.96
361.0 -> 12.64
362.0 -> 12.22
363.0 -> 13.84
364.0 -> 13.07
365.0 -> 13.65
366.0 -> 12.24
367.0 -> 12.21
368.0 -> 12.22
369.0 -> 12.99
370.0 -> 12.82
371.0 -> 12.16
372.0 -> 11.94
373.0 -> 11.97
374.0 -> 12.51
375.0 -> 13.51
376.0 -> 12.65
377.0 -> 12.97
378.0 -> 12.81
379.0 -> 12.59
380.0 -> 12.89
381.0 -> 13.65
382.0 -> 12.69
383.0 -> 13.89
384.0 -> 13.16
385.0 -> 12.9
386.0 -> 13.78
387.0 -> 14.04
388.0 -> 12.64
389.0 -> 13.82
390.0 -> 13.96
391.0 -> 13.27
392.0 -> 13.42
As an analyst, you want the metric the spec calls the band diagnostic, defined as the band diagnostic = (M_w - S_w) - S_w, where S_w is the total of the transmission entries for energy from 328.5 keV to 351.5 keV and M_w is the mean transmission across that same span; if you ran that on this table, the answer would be -591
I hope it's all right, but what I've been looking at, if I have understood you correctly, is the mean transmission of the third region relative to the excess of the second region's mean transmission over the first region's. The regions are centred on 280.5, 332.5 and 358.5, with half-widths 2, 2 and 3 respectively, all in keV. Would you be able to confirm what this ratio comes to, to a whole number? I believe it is -7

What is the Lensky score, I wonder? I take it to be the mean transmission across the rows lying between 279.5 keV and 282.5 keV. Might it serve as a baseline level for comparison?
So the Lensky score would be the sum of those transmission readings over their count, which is 14.7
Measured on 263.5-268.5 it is 14.3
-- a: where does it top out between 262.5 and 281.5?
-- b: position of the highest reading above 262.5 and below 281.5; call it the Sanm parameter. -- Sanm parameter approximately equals 268.0 keV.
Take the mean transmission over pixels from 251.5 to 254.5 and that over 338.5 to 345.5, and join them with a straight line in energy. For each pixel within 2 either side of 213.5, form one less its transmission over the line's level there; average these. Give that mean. -0.019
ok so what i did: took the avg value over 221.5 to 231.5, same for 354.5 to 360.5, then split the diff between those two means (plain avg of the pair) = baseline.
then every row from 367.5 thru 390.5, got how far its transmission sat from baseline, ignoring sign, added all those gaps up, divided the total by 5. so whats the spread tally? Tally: 3.0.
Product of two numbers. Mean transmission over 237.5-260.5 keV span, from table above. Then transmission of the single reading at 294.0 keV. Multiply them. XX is 195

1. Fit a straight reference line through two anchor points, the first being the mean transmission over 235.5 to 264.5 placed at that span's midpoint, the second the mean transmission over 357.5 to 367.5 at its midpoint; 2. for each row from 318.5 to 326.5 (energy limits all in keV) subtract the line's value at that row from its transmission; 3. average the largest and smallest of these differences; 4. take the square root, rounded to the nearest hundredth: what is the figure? 0.52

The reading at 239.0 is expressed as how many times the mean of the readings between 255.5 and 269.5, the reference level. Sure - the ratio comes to 1.01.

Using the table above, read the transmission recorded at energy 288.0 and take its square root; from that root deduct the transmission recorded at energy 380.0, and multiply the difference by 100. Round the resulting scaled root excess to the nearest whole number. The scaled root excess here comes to -920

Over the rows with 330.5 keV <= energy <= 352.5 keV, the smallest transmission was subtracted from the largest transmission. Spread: 1.9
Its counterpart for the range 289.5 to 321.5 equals 3.0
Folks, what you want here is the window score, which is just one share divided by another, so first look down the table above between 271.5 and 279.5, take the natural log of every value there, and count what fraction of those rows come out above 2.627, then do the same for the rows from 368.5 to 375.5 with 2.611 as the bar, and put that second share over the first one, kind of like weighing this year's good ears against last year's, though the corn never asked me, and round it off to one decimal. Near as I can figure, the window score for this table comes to 0.0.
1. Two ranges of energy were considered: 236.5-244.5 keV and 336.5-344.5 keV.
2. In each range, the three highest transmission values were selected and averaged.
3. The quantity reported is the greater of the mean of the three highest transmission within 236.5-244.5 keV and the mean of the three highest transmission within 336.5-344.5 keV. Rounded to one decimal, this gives 14.4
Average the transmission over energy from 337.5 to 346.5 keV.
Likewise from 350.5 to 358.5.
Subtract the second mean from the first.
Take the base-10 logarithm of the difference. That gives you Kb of -0.32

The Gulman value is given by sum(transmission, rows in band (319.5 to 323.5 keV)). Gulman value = 52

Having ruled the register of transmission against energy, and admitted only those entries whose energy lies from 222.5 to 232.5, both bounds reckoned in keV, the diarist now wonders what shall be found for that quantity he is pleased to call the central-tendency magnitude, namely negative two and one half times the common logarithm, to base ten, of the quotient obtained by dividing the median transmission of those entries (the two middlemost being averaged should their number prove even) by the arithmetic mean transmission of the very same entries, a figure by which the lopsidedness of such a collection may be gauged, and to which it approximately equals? -0.005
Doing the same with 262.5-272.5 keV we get -0.030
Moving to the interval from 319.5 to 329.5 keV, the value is 0.006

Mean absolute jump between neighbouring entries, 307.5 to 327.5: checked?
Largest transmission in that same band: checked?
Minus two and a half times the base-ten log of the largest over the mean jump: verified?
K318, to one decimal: -2.9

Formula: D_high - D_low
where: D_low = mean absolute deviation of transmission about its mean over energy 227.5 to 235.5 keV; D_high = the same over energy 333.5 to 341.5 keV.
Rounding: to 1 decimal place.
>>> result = -0.2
